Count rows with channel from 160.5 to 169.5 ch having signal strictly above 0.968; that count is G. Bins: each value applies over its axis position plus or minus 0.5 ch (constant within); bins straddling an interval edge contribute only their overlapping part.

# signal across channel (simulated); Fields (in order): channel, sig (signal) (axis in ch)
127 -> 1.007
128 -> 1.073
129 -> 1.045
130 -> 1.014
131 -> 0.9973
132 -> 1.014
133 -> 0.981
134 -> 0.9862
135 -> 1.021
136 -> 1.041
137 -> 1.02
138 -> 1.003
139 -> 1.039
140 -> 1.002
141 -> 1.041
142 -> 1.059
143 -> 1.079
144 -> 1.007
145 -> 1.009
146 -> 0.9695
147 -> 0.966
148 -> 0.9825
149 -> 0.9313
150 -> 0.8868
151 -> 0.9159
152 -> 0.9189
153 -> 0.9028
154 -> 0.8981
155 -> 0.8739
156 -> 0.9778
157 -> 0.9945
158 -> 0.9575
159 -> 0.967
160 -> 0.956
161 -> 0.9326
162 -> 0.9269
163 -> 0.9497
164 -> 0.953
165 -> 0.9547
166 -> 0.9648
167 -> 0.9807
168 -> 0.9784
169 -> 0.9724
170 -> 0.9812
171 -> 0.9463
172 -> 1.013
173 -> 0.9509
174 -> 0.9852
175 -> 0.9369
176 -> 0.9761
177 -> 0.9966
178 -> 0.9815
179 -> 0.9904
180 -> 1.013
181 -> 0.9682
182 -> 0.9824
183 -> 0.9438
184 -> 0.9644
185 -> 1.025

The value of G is 3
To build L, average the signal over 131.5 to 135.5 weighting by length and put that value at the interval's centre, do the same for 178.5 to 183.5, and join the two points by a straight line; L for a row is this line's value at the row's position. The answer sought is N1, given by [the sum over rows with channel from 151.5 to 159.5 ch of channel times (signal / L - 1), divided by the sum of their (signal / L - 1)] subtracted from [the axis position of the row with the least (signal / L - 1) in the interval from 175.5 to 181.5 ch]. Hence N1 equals 26.7 ch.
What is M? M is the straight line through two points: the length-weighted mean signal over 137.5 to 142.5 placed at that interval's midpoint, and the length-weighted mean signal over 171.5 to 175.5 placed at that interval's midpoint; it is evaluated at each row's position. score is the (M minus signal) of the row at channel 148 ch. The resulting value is 0.03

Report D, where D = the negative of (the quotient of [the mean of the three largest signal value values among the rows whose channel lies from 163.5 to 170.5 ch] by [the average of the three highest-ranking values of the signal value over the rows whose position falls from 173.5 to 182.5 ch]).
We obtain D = -0.98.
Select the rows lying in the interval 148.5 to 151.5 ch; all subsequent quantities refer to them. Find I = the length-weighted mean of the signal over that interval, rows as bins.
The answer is 0.91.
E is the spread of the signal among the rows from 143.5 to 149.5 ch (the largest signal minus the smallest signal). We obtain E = 0.078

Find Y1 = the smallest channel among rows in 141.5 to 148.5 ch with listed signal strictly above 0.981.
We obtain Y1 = 142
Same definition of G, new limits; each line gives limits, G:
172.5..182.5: 8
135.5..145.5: 10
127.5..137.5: 10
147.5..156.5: 2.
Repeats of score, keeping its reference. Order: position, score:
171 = 0.03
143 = -0.06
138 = 0.03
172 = -0.04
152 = 0.09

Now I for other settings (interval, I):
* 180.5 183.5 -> 0.96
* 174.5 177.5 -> 0.97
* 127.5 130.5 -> 1.04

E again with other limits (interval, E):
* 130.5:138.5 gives 0.060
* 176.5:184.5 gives 0.069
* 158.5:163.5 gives 0.040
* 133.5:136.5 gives 0.055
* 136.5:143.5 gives 0.077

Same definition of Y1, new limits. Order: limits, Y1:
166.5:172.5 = 170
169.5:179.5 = 170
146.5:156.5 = 148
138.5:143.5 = 139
